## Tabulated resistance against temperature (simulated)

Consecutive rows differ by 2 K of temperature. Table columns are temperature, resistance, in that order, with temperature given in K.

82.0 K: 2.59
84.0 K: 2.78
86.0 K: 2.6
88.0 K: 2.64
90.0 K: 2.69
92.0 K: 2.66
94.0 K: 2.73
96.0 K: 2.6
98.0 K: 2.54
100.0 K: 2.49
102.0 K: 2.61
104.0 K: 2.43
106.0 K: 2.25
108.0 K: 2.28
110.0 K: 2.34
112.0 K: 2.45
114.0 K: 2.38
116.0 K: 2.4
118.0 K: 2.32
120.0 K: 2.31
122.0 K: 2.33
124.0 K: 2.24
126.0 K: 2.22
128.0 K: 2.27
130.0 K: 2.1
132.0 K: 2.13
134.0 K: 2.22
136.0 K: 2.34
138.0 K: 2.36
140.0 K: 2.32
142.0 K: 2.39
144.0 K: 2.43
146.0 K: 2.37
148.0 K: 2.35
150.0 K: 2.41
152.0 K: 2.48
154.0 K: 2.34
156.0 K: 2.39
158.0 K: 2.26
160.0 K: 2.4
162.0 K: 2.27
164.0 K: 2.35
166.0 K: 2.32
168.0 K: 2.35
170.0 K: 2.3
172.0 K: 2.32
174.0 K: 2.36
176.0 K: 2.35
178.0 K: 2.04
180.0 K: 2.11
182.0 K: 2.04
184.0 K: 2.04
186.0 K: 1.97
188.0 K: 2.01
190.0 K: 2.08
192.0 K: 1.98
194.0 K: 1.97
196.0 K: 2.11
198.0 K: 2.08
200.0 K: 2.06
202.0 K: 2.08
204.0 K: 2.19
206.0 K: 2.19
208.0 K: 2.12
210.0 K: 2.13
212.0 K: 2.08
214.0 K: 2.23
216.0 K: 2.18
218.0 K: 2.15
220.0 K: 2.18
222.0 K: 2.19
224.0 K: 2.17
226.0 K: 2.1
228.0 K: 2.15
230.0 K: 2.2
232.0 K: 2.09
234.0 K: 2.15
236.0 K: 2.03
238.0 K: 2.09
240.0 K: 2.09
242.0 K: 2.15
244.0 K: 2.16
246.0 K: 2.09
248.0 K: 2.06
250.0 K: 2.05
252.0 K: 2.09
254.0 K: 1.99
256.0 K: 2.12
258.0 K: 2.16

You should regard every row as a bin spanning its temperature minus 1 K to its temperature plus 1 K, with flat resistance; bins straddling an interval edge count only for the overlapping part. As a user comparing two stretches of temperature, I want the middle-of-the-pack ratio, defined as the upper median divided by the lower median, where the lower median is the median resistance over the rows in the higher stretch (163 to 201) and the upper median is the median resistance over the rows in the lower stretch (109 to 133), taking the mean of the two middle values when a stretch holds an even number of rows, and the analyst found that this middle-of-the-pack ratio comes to 1.11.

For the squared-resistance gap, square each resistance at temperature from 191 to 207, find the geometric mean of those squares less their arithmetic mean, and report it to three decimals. -0.012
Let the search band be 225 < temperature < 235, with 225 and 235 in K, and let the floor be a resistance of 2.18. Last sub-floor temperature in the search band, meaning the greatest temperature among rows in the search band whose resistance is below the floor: 234.0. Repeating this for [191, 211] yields 210.0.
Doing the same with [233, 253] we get 252.0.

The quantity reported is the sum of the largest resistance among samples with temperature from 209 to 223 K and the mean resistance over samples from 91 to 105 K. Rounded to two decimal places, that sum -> 4.81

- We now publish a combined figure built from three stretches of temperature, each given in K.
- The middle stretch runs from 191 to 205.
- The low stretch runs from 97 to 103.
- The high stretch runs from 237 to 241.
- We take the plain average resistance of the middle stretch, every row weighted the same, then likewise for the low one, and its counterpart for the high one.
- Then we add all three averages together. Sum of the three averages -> 6.70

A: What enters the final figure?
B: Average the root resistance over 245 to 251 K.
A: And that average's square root 1.20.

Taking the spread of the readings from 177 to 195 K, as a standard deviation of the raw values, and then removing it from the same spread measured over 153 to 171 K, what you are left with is 0.000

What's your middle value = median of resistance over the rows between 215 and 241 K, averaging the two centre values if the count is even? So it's 2.15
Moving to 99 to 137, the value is 2.32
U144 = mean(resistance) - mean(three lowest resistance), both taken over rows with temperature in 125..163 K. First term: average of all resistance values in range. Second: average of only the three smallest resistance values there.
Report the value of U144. 0.17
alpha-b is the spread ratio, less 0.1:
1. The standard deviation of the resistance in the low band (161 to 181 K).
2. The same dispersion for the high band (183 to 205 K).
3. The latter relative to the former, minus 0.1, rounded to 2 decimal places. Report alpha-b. 0.51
